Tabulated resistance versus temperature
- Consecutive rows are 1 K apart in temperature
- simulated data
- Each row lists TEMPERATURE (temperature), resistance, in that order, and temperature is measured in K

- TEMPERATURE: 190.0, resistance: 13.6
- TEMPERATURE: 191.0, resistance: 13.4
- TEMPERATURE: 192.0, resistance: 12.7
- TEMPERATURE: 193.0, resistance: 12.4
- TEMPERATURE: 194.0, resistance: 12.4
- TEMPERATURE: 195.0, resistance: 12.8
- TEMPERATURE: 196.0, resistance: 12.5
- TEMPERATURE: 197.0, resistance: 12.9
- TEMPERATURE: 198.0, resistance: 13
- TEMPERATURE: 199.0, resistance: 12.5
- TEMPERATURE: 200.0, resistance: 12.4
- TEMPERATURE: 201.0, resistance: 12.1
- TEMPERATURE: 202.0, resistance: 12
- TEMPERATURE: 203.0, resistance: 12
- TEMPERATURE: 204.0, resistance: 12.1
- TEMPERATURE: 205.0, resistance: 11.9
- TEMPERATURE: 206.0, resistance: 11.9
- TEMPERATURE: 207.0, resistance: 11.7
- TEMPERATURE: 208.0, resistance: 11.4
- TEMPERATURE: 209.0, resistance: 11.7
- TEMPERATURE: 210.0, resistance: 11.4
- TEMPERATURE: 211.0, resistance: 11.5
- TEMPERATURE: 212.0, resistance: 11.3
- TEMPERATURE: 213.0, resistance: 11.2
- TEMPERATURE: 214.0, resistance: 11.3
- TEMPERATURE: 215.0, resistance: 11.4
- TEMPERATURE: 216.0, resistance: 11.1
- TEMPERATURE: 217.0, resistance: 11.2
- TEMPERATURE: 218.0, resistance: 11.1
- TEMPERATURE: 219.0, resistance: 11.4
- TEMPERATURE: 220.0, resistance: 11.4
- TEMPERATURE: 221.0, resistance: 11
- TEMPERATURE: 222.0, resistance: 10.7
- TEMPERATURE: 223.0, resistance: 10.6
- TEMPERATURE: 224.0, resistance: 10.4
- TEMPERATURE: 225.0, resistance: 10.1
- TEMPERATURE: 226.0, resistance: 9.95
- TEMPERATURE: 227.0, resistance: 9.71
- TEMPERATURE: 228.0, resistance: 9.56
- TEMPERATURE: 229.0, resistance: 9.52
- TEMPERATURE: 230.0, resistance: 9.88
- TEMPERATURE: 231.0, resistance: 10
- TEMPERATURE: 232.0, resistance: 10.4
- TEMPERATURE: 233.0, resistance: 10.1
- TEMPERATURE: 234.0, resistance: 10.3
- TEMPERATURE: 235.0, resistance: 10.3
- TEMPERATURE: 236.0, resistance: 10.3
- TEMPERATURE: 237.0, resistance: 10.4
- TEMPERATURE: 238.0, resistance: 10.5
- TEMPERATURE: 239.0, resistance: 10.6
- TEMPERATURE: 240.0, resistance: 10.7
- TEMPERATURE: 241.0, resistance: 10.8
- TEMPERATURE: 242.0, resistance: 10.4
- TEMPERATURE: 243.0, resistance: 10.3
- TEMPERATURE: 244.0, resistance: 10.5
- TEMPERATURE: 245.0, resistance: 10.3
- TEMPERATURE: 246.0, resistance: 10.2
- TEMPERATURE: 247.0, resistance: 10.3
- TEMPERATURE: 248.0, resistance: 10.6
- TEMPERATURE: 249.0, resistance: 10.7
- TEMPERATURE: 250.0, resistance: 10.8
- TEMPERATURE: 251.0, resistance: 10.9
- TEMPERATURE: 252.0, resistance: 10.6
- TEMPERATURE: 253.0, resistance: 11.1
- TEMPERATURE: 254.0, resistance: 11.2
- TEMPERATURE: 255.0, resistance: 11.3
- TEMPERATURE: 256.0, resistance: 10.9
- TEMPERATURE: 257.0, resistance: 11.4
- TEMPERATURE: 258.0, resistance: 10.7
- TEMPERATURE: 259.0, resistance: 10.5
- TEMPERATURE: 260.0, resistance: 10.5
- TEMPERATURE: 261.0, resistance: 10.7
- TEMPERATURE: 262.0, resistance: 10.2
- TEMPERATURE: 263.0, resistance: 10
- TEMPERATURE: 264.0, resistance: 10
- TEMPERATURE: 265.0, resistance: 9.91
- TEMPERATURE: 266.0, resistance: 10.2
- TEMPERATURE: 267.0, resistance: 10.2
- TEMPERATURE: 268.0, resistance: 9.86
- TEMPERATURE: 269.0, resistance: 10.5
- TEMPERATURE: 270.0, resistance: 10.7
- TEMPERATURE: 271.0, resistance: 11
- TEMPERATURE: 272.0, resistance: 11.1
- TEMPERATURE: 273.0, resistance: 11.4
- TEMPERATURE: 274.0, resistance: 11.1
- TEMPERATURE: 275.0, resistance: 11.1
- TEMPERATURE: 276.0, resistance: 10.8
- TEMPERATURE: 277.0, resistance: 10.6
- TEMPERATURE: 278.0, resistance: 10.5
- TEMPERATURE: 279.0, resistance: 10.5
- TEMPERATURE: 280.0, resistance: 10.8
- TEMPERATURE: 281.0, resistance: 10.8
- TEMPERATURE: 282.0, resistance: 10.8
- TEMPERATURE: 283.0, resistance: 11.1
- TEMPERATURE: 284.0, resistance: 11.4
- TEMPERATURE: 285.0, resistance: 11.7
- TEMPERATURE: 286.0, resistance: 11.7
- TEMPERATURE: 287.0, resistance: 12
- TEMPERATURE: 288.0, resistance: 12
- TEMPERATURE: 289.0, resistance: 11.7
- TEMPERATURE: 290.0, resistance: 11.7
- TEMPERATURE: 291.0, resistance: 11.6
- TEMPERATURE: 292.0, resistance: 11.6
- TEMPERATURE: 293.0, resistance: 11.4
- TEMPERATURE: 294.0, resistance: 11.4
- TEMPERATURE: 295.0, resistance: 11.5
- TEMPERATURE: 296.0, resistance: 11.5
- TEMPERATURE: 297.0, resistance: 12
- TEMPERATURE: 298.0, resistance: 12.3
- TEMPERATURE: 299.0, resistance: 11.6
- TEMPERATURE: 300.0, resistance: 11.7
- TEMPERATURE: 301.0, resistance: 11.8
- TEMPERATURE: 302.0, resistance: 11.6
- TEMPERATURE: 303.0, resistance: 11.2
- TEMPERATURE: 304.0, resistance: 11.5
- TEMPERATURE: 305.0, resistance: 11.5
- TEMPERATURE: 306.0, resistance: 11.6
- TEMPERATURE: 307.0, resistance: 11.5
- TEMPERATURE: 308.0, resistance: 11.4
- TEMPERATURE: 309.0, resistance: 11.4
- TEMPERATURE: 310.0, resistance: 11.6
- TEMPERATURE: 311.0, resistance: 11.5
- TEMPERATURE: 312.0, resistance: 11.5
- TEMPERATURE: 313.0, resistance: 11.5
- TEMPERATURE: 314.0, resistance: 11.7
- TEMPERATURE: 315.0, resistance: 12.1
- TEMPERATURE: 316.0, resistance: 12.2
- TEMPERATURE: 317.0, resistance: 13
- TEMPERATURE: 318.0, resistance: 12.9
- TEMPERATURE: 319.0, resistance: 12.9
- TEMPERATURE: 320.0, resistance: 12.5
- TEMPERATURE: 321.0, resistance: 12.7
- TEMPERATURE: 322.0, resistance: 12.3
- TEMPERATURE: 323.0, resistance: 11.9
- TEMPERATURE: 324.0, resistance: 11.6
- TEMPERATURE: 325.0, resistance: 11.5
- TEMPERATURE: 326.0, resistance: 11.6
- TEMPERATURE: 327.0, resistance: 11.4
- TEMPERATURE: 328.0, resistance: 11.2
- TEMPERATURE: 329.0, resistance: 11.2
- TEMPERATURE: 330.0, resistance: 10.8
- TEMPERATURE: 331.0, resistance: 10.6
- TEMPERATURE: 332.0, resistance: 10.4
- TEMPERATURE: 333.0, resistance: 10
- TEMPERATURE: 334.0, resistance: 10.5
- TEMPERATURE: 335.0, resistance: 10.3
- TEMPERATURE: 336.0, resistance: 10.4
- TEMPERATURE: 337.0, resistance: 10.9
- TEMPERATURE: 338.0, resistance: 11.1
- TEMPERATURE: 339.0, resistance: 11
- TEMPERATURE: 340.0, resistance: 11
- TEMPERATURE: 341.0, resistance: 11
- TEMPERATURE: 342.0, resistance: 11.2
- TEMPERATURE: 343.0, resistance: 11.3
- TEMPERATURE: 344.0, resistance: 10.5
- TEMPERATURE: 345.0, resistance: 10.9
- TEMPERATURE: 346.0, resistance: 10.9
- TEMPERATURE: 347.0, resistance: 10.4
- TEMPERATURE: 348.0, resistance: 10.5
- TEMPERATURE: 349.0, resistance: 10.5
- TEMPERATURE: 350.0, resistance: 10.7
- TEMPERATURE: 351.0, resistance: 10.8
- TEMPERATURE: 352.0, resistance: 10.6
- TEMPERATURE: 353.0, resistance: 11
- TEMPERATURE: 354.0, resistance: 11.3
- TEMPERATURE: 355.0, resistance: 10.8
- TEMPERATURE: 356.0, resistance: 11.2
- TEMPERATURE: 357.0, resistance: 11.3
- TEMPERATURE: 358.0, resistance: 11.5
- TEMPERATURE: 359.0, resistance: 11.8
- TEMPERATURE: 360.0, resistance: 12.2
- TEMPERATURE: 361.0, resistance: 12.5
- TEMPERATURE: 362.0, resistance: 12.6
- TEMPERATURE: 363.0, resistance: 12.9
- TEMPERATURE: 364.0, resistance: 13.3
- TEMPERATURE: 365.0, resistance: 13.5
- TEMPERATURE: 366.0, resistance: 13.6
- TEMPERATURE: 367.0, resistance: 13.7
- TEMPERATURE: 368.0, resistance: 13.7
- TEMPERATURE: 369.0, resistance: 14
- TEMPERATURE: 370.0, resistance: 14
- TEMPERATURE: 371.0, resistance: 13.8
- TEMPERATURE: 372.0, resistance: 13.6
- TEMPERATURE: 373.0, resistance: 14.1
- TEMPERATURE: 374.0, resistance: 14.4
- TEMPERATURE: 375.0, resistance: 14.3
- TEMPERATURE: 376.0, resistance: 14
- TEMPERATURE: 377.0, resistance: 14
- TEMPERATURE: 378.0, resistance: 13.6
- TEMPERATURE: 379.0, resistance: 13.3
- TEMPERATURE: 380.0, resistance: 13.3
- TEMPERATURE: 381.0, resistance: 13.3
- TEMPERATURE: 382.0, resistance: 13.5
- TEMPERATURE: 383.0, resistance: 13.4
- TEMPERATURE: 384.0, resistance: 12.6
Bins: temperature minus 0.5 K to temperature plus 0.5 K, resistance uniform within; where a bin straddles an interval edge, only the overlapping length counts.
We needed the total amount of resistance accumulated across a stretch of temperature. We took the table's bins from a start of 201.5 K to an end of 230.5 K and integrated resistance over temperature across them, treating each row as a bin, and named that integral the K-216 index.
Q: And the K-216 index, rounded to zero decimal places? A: 320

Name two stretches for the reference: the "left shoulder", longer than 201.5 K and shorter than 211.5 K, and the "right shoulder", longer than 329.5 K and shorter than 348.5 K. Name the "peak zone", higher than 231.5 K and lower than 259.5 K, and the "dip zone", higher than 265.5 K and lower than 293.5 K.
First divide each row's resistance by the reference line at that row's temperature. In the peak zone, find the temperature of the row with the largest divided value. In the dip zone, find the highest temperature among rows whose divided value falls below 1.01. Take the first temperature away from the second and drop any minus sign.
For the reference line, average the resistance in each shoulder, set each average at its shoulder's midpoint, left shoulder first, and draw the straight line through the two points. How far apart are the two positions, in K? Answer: 26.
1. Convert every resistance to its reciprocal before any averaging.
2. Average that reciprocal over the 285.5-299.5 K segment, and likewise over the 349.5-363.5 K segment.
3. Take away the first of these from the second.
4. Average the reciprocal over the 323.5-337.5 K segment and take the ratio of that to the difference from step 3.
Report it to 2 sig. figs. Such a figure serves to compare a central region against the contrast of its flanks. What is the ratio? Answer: 51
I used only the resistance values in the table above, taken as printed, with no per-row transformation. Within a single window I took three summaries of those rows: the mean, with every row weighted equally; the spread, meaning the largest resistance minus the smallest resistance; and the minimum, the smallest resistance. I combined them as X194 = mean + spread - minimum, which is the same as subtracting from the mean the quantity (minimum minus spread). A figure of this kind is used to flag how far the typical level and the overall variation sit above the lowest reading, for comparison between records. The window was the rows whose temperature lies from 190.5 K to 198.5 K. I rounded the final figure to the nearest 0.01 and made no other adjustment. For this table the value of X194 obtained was 1.36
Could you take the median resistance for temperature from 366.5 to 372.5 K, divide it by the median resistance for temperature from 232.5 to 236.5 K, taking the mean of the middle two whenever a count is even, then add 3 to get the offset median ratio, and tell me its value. 4.3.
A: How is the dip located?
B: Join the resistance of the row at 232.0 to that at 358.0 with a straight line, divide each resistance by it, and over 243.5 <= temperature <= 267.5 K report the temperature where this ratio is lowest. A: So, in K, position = 265.0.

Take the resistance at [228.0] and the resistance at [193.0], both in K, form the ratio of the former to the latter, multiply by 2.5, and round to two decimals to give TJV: 1.93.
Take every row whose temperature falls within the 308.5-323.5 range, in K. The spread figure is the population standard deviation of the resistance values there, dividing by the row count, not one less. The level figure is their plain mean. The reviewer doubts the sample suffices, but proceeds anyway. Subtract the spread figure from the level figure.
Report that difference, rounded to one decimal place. 11.6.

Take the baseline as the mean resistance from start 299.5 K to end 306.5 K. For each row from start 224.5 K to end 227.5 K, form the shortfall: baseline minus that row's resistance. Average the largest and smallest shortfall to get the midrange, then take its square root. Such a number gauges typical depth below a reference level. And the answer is 1.29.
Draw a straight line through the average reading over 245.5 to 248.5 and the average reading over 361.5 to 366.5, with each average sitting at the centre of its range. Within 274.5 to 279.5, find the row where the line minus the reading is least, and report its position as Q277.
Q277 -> 275.0 K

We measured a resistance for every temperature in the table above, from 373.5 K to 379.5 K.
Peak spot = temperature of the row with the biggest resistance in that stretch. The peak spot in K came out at 374.0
